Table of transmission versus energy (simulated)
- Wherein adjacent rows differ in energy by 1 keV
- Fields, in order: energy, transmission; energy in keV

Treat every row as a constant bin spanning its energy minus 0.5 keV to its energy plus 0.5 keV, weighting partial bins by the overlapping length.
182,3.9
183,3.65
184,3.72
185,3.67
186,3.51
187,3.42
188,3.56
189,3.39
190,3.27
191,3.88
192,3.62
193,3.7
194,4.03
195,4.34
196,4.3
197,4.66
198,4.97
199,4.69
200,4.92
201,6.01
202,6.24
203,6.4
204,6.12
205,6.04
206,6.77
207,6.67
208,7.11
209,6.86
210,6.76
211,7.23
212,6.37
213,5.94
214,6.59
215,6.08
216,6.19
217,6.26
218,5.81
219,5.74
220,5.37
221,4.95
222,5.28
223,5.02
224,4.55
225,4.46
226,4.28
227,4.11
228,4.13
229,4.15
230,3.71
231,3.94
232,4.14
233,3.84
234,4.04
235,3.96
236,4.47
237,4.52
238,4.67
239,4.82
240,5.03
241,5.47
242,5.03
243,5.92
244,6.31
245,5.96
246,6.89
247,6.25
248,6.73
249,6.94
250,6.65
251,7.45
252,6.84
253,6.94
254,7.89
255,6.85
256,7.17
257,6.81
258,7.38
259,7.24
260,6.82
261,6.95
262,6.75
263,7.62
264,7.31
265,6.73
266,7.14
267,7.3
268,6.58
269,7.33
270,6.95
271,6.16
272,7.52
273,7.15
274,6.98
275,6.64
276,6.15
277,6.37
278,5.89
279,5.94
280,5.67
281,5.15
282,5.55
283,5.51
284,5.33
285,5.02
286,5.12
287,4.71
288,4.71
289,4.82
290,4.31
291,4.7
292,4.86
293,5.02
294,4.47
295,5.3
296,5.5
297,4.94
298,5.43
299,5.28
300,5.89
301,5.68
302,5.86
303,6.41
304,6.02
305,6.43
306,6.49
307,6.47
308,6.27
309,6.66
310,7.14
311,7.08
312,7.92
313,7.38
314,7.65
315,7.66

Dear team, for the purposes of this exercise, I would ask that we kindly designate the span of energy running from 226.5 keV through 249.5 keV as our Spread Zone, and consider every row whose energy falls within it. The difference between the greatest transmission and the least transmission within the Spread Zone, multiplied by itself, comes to 10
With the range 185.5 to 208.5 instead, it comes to 15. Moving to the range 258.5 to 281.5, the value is 6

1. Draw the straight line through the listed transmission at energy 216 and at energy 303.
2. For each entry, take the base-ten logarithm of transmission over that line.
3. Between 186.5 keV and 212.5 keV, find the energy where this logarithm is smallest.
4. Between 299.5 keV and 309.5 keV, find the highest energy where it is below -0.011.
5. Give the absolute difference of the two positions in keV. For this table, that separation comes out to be 114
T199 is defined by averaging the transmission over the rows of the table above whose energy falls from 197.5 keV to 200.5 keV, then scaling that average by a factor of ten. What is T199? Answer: 49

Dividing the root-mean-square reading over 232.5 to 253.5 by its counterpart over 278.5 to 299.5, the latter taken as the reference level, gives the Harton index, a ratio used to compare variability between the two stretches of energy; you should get 1.12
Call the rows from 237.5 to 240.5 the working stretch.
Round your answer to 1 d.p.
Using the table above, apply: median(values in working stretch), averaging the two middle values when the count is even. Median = 4.8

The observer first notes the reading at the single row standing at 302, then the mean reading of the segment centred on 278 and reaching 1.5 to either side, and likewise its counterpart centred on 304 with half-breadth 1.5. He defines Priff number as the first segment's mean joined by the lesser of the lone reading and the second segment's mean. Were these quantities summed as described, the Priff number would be 11.9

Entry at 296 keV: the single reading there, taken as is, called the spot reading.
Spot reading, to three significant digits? 5.50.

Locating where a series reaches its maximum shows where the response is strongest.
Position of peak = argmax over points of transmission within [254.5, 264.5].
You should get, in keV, 263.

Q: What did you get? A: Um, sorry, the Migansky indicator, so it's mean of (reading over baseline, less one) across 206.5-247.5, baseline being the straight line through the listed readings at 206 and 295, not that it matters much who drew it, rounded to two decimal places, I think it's -0.17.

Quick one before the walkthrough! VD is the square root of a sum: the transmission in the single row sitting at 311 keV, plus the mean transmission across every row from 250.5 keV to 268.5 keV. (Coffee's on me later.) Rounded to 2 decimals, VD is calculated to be 3.77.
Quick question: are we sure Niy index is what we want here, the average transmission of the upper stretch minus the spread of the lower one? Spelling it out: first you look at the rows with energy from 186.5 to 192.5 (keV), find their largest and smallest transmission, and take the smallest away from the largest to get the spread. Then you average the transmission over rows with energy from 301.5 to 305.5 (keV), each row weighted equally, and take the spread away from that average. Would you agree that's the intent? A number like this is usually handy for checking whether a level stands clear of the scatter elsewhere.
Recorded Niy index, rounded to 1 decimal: 5.6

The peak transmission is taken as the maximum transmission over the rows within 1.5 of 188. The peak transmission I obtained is 3.56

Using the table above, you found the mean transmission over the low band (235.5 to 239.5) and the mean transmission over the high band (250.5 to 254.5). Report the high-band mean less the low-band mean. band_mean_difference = 2.7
